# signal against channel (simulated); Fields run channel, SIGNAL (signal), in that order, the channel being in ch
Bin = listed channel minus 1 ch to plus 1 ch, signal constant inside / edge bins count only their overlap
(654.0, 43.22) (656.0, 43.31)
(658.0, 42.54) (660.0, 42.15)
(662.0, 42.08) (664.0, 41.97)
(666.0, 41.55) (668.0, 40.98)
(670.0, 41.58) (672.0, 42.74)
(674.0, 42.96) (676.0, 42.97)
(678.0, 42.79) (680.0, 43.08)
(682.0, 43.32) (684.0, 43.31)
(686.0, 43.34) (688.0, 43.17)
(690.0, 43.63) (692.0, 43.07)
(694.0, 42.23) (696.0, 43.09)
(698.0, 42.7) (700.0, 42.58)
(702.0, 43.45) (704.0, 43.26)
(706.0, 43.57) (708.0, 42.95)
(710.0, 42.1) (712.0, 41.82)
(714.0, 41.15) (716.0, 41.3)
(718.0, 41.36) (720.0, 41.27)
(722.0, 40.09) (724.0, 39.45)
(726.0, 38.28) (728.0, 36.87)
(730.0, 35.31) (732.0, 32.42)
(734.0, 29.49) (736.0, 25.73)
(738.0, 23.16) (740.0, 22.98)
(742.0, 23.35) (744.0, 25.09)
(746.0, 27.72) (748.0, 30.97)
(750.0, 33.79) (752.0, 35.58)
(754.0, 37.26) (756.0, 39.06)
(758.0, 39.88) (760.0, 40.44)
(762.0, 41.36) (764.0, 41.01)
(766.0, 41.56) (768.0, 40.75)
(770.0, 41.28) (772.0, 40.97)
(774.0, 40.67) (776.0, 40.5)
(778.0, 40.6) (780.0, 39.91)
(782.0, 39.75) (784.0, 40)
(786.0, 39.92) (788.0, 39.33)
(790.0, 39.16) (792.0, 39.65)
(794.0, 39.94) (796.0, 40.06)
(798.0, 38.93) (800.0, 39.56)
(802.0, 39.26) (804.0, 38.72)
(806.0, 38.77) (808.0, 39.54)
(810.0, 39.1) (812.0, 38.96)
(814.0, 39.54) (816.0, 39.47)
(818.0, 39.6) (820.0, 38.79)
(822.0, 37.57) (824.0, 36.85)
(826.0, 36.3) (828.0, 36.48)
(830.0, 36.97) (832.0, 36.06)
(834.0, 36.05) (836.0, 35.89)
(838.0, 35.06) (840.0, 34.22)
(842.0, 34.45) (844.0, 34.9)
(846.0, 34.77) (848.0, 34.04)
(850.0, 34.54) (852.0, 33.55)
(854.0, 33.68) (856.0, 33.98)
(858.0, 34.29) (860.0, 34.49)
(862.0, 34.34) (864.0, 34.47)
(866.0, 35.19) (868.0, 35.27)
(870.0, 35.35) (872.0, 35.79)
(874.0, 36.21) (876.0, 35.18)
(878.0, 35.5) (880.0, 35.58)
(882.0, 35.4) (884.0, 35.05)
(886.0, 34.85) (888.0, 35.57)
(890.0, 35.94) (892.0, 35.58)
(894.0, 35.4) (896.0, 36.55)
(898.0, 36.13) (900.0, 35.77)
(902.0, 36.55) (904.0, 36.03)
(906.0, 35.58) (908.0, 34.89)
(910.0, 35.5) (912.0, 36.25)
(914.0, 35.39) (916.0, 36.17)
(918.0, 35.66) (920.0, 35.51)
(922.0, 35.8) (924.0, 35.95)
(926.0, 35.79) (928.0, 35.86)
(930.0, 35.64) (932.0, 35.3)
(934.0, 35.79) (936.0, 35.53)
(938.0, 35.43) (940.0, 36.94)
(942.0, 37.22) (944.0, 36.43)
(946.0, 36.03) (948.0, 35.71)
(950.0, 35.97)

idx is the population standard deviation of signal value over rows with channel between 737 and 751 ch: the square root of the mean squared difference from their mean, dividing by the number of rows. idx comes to 4.0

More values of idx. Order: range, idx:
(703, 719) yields 0.9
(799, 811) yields 0.3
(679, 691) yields 0.2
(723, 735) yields 3.4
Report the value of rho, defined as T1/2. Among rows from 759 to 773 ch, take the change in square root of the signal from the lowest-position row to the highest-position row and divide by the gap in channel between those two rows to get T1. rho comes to 0.002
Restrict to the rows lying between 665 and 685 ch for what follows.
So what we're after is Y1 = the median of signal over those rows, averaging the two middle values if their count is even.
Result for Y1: 43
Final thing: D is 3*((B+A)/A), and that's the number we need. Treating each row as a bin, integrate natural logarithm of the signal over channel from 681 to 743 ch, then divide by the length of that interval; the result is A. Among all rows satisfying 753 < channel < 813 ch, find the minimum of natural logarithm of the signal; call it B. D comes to 5.98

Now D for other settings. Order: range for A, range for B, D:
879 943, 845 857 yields 5.95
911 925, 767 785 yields 6.09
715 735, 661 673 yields 6.08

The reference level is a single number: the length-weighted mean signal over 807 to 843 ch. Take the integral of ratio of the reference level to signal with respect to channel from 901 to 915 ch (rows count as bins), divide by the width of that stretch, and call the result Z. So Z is 1.04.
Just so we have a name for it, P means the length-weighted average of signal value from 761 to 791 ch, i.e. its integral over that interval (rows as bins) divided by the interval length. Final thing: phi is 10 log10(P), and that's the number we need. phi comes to 16.1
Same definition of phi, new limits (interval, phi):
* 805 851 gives 15.7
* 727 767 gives 15.2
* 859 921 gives 15.5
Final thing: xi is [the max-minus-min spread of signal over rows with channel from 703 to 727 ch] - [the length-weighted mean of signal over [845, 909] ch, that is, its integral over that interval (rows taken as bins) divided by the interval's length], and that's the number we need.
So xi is -30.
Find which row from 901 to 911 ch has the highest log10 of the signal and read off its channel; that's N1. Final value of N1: 902.0 ch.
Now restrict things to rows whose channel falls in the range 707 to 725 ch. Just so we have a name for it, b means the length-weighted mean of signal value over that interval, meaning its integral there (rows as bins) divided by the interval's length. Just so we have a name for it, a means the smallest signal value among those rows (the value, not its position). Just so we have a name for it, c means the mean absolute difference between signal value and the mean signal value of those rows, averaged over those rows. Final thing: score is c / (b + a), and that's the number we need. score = 0.0087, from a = 39.45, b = 41.3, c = 0.70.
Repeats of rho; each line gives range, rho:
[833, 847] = -0.004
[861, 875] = 0.007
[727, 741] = -0.053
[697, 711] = -0.002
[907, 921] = 0.002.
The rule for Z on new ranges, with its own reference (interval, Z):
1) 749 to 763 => 0.98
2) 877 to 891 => 1.05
